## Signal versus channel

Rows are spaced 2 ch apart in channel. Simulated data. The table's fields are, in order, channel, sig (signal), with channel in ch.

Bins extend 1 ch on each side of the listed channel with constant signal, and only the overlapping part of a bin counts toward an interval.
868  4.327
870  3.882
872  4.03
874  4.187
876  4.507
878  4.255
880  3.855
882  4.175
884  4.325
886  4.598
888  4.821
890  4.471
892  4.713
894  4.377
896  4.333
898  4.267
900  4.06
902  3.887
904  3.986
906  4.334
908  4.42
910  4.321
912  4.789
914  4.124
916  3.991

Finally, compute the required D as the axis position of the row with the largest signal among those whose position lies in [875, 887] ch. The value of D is 886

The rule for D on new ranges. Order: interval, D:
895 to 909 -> 908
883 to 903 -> 888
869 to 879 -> 876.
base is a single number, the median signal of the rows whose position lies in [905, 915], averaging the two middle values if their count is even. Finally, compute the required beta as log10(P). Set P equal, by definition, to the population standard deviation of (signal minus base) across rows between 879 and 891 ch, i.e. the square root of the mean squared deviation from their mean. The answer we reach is -0.51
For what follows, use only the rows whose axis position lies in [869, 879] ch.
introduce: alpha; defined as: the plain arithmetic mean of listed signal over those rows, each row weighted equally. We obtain 4.17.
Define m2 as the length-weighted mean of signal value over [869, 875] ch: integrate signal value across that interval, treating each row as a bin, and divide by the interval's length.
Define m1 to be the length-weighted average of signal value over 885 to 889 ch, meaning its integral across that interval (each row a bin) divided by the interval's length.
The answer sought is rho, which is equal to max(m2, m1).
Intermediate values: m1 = 4.71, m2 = 4.0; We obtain 4.71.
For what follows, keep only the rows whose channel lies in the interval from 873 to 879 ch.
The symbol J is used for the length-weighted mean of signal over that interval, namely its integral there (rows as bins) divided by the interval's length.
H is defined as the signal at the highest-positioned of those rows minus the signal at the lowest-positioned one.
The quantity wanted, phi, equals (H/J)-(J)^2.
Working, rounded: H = 0.1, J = 4.32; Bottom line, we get -18.6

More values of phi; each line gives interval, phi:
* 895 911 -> -17.7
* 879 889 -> -18.7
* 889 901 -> -19.2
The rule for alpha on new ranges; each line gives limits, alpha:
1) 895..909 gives 4.18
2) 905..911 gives 4.36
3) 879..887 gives 4.24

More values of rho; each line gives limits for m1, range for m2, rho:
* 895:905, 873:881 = 4.20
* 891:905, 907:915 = 4.41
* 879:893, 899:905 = 4.42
